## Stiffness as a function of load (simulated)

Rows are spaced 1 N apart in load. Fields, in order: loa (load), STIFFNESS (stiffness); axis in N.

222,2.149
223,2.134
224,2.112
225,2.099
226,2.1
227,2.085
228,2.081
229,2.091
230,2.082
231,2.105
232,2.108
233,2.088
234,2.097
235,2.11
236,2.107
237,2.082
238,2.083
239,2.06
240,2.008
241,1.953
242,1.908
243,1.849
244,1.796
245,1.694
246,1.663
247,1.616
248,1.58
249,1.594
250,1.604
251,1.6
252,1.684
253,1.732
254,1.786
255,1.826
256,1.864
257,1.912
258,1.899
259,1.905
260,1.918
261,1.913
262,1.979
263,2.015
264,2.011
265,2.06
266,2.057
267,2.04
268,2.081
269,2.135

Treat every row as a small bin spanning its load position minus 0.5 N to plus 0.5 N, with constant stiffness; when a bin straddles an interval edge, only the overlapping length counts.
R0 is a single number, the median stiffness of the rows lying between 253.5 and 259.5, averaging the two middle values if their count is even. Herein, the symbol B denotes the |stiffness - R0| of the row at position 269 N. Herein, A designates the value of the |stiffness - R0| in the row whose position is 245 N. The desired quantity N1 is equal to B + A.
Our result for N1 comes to 0.44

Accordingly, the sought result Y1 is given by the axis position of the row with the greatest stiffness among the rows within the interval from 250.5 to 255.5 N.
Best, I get 255 N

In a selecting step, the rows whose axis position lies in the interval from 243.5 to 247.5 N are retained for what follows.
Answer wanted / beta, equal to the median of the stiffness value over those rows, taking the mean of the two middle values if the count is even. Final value 1.68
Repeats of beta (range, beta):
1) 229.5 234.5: 2.10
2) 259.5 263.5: 1.95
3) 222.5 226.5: 2.11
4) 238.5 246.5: 1.88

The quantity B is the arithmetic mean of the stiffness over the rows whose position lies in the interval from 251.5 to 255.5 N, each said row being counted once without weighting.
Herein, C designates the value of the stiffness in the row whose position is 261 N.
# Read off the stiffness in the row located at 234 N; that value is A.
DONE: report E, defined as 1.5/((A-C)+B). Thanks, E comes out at 0.77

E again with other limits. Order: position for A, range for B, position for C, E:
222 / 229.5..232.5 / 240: 0.67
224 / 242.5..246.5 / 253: 0.70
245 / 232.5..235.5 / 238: 0.88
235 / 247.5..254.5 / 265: 0.88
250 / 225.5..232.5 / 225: 0.94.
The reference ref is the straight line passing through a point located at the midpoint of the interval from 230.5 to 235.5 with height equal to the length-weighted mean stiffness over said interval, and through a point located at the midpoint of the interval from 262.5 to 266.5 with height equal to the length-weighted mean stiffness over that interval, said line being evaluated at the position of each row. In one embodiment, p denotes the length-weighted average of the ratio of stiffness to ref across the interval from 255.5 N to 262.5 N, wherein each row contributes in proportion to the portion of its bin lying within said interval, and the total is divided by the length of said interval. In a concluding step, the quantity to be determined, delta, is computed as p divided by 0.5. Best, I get 1.87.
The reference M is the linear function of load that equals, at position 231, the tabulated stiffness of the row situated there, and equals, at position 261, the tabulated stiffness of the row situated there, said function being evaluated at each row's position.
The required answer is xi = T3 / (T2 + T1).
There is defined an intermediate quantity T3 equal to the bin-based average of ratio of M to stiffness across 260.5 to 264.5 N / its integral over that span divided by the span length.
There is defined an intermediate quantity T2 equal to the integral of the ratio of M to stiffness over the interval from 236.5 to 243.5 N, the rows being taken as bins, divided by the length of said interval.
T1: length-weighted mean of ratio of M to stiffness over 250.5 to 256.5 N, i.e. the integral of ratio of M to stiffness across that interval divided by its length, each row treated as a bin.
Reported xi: 0.447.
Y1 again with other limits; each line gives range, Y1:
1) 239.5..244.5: 240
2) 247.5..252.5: 252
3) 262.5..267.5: 265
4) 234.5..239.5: 235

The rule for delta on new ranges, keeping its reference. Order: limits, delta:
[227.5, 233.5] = 1.99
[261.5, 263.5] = 1.96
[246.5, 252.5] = 1.56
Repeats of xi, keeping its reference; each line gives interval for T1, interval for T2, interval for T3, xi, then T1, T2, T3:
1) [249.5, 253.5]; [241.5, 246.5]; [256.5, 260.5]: 0.434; 1.19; 1.14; 1.01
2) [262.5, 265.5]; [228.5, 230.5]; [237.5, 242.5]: 0.526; 0.93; 1.01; 1.02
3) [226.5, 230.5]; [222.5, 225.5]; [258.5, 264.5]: 0.480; 1.02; 1.02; 0.98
